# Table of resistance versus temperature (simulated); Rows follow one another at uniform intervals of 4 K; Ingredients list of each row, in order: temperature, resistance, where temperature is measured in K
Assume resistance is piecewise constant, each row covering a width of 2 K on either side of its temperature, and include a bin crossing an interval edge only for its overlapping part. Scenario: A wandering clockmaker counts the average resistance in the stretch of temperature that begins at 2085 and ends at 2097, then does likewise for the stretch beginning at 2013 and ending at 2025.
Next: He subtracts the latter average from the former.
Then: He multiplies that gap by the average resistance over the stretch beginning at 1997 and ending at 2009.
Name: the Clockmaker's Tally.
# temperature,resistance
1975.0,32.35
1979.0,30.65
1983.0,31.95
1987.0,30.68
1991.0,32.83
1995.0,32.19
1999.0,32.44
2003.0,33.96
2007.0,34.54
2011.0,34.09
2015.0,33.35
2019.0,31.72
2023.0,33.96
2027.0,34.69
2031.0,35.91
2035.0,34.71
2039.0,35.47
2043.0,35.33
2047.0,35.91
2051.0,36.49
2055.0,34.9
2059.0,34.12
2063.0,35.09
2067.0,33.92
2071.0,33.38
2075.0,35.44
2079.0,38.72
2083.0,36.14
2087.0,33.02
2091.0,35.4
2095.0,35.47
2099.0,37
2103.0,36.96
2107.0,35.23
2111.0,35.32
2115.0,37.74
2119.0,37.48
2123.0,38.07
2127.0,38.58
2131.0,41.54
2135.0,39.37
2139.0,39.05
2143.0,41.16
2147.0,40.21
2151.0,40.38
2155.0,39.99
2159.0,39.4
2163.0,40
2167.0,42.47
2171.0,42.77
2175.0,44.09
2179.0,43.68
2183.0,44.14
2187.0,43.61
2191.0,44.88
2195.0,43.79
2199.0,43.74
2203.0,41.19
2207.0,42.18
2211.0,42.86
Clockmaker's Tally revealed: 55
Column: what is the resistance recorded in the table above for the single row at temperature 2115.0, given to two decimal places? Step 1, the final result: 37.74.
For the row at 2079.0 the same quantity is 38.72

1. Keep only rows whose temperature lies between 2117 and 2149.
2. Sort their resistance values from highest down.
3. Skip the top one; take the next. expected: 41.16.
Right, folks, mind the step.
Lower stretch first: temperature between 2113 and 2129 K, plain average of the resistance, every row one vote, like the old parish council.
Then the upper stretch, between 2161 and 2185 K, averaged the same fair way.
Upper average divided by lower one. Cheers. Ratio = 1.13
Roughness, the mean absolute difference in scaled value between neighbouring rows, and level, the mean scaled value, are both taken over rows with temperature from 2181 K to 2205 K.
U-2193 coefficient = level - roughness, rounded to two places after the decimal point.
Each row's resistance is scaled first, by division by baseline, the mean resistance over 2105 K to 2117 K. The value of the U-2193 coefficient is 1.18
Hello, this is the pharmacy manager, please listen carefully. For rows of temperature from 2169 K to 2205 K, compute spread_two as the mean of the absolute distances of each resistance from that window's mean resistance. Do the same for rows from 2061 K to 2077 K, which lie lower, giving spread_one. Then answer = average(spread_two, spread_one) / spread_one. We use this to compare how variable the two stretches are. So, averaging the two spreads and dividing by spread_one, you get 0.93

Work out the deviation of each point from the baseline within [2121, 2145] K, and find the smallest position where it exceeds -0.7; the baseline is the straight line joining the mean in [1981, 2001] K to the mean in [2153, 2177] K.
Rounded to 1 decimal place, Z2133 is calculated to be 2131.0 K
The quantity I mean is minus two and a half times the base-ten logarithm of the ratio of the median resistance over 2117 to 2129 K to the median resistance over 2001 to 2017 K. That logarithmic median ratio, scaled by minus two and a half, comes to -0.12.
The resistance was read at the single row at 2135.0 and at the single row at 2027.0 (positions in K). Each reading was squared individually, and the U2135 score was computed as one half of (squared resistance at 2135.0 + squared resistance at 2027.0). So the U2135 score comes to 1377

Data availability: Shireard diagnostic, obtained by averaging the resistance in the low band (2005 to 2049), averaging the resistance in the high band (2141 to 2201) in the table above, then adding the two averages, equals 76.8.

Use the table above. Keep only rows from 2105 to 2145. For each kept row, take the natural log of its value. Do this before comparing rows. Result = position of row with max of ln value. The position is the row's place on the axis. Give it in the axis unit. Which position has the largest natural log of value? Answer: 2131.0 K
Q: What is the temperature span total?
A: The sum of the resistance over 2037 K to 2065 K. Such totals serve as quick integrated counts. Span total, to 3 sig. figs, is 247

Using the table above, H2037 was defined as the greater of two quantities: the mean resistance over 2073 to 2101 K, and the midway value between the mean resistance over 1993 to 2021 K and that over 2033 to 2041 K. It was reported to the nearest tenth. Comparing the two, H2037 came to 35.9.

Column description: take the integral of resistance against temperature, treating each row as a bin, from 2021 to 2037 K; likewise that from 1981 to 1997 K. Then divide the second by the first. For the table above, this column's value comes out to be 0.92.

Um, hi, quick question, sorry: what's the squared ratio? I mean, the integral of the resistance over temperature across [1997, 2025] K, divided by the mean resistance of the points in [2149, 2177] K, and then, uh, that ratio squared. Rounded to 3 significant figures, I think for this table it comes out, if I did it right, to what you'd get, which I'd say 514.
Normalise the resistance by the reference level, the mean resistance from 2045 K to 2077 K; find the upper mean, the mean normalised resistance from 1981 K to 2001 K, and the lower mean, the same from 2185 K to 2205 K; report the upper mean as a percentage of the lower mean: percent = 74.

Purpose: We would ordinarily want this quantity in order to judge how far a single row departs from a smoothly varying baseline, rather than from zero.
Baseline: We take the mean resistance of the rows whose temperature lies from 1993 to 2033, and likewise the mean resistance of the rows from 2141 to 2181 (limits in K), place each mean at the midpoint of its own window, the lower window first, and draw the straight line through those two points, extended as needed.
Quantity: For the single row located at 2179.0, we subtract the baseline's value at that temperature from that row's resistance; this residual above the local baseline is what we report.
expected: 1.3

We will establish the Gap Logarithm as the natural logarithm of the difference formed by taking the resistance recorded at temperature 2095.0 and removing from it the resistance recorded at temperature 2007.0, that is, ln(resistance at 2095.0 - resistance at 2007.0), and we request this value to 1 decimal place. -0.1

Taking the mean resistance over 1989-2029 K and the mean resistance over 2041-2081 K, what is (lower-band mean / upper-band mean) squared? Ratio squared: 0.892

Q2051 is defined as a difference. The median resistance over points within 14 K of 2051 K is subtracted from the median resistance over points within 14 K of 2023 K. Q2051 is -1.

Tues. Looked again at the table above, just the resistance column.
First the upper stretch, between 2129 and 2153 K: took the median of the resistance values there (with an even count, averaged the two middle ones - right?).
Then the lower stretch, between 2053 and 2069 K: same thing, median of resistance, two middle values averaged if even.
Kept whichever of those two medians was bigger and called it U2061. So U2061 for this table 40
